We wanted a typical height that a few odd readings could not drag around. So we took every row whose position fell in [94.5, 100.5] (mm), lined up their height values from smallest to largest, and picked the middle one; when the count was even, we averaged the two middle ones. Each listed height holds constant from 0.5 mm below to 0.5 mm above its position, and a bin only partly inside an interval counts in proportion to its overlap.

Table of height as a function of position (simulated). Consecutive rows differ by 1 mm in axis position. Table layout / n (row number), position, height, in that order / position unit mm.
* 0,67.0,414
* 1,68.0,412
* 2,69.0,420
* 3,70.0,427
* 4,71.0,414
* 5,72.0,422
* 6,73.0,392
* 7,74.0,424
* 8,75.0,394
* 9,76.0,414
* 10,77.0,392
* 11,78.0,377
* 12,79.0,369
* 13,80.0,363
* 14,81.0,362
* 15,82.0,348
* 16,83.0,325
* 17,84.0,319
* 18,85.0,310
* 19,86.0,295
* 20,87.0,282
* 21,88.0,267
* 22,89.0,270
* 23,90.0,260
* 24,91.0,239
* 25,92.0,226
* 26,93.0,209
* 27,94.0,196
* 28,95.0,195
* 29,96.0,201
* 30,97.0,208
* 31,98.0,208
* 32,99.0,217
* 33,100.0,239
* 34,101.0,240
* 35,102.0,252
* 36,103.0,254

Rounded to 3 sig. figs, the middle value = 208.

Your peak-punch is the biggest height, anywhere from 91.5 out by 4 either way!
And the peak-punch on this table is 270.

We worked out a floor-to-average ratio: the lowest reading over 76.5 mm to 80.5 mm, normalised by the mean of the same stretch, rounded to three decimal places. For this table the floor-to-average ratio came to 0.967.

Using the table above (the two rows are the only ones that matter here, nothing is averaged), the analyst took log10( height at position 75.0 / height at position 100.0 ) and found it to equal 0.22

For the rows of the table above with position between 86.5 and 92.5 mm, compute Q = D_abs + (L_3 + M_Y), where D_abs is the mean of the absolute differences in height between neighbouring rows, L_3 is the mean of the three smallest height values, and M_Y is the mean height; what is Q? 511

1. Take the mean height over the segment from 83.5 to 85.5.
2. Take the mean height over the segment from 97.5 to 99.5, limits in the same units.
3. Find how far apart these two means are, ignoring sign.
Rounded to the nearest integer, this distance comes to 102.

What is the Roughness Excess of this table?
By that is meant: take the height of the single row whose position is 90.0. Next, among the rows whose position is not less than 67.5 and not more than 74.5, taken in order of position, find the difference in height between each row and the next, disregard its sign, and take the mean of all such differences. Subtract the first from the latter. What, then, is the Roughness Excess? -244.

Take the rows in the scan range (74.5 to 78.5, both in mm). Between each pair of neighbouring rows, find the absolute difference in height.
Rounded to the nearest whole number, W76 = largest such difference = 22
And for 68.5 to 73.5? 30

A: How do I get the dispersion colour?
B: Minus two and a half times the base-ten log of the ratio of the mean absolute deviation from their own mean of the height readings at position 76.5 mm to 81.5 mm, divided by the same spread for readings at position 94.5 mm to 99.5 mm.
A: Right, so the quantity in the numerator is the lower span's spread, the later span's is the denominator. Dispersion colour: -0.5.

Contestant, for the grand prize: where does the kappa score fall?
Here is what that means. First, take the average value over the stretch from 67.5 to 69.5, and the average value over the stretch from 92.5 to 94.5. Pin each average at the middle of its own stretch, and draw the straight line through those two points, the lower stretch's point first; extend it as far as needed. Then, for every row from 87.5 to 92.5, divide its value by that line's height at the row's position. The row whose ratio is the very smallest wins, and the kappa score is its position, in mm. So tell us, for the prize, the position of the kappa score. 92.0 mm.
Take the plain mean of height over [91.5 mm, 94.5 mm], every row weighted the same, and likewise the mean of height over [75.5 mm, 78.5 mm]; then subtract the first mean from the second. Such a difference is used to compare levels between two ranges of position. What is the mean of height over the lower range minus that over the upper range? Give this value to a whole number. 184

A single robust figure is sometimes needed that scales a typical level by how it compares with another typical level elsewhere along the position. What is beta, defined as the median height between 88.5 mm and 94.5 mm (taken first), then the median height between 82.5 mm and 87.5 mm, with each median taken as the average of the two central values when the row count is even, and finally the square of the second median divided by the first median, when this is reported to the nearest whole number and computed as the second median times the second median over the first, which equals 413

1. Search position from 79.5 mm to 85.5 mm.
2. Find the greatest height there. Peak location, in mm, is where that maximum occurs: 80.0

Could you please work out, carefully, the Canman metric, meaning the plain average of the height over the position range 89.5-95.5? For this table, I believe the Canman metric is 221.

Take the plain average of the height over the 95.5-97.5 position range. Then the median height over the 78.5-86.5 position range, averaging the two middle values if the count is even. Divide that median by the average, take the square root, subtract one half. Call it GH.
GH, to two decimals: 0.78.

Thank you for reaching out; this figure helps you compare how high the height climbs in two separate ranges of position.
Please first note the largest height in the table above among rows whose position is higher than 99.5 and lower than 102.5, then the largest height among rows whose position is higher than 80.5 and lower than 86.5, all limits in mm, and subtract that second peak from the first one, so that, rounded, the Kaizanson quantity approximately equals -110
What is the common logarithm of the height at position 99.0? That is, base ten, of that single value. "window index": 2.34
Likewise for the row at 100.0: 2.38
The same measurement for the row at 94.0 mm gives 2.29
